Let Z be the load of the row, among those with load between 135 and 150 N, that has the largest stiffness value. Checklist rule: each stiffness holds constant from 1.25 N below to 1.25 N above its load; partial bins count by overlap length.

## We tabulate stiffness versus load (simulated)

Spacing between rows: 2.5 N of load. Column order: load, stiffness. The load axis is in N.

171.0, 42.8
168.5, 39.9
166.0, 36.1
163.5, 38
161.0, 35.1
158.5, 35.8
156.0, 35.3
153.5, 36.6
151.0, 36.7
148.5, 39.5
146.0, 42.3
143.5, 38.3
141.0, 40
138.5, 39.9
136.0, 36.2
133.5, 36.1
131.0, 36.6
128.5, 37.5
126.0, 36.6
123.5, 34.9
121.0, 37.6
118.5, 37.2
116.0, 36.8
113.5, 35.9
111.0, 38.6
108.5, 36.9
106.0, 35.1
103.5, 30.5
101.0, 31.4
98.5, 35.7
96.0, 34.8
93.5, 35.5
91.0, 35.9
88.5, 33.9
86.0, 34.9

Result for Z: 146.0 N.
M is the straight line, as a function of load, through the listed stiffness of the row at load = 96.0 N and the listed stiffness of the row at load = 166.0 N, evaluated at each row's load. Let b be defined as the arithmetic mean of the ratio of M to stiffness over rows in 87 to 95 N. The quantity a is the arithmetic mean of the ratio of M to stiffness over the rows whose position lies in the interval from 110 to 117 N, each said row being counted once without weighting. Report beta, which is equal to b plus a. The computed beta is 1.94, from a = 0.95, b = 0.99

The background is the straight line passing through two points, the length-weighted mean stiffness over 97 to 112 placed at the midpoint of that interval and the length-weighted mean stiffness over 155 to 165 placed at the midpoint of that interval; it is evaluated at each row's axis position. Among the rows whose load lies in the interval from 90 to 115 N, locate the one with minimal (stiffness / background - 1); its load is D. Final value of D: 103.5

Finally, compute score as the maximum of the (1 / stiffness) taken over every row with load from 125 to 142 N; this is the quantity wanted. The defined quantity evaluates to 0.0277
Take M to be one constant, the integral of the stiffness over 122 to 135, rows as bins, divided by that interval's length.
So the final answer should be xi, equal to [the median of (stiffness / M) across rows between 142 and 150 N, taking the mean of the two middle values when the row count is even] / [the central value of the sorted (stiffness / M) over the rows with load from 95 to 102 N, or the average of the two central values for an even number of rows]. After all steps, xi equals 1.14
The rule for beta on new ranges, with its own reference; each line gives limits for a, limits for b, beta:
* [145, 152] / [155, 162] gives 1.92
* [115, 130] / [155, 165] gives 1.96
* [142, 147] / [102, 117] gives 1.88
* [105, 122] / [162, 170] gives 1.90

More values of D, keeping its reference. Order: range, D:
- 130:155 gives 153.5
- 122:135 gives 123.5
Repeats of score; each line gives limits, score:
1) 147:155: 0.0273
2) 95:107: 0.0328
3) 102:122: 0.0328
